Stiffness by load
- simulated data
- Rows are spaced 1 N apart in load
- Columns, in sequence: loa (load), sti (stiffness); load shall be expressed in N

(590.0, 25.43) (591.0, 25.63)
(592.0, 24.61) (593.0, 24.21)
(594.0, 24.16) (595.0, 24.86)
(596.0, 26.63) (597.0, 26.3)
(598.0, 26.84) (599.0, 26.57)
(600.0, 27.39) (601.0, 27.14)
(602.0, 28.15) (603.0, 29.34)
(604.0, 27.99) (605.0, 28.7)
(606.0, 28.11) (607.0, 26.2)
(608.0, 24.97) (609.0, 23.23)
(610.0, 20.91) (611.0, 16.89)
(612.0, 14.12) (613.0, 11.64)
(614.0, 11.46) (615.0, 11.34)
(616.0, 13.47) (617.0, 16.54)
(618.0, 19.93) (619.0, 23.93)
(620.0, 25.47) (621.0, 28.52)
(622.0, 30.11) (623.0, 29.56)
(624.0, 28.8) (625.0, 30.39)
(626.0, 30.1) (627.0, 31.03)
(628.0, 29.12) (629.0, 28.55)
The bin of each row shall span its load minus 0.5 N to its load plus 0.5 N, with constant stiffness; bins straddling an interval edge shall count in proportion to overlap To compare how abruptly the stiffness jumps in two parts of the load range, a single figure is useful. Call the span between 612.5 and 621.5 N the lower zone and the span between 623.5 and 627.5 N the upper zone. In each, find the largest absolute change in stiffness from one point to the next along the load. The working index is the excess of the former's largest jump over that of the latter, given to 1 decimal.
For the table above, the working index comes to 2.4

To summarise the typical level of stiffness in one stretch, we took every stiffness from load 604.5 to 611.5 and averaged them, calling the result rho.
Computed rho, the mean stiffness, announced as 24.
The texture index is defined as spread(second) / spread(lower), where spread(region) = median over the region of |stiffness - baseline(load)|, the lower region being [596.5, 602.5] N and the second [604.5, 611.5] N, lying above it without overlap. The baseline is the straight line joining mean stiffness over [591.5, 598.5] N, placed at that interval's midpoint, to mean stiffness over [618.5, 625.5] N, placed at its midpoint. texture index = 2.0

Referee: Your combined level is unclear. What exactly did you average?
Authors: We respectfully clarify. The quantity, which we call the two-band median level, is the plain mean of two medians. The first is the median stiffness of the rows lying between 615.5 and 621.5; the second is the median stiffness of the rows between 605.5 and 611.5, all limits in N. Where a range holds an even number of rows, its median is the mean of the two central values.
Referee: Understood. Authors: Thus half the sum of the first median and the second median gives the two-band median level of 23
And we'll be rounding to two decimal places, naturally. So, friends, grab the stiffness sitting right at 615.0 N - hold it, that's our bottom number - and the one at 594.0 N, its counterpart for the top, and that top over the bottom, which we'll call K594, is 2.13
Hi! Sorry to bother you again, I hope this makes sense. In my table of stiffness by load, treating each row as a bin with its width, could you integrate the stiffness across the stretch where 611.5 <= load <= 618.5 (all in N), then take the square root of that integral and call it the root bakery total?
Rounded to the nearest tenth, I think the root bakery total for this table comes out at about 9.9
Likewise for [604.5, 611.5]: 13.0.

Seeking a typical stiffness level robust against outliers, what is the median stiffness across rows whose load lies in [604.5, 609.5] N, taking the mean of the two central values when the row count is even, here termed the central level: 26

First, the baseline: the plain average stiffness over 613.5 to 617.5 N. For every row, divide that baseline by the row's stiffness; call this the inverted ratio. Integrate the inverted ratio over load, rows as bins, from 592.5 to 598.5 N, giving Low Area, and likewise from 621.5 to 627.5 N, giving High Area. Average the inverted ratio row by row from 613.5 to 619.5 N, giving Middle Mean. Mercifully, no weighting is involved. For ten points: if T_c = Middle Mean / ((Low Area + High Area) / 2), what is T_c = 0.31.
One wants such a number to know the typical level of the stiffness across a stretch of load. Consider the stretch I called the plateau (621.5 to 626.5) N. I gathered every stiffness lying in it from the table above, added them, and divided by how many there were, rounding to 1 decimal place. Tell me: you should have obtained 29.8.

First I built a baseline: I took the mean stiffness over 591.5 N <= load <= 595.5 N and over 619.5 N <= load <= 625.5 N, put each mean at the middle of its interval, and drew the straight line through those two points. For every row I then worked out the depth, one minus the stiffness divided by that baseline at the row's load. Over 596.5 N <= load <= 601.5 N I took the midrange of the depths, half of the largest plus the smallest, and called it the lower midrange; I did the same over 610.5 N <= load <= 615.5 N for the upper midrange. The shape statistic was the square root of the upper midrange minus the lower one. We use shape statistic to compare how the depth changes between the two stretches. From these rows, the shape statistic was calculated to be 0.740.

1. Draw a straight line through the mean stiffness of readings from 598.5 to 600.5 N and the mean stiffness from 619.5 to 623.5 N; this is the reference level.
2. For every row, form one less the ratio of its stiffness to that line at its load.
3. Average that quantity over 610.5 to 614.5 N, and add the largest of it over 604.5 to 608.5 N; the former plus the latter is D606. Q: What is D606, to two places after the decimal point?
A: 0.61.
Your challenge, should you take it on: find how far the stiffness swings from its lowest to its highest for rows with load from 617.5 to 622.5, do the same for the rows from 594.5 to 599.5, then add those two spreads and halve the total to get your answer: 6.1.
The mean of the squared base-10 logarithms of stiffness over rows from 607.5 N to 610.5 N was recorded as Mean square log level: 1.85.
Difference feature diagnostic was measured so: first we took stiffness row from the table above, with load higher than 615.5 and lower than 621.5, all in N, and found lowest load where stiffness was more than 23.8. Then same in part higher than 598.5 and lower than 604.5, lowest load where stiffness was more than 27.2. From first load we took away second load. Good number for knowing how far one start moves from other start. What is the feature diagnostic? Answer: 19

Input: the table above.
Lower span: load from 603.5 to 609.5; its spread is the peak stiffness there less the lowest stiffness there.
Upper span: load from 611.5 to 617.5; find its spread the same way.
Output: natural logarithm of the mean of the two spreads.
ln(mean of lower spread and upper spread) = 1.67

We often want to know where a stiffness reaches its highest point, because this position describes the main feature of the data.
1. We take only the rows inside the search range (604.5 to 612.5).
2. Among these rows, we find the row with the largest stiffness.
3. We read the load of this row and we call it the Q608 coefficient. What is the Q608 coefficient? 605.0 N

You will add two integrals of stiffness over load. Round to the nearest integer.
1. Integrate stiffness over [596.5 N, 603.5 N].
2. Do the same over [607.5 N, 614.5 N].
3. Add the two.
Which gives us 315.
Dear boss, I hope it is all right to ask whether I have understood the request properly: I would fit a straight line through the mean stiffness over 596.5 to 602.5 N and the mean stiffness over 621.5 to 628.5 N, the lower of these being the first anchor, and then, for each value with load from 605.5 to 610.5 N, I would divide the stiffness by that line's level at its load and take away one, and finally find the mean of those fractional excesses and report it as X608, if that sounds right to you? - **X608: -0.12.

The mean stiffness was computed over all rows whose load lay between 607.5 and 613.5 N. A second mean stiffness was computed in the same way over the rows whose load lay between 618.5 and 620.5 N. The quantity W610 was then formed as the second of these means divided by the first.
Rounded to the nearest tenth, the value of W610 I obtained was 1.3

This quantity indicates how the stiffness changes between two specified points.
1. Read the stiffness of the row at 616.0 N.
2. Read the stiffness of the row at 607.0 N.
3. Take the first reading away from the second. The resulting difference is 13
